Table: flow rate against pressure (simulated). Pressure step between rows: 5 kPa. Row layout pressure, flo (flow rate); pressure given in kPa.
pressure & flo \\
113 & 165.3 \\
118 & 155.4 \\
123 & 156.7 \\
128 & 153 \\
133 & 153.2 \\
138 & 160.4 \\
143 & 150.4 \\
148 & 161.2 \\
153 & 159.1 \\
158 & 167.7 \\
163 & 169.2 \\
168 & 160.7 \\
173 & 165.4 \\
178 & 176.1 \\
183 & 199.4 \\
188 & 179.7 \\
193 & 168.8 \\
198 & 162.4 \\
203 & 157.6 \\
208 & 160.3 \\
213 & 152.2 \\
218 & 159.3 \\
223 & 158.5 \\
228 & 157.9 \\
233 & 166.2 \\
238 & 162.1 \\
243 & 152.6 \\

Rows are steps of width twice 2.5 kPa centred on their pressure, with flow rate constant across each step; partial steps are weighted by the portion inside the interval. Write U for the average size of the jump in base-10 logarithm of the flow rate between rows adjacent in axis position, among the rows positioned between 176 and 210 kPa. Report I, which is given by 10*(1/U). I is 367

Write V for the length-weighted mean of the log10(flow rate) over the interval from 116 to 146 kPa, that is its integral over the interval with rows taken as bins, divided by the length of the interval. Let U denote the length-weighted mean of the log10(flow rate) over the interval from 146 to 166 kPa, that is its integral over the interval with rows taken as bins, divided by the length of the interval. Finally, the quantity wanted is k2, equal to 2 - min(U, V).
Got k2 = -0.190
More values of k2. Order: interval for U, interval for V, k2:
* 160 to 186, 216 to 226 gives -0.201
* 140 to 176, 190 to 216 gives -0.205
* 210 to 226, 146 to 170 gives -0.195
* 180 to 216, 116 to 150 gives -0.192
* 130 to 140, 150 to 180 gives -0.194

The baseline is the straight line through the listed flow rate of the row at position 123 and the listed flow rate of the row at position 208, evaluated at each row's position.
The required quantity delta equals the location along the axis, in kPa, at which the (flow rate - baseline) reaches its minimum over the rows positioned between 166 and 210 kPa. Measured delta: 203 kPa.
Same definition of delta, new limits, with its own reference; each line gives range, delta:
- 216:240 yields 228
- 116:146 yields 143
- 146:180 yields 153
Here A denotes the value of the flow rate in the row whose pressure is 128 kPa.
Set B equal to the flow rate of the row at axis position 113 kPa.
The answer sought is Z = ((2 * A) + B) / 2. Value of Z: 236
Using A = 153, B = 165.3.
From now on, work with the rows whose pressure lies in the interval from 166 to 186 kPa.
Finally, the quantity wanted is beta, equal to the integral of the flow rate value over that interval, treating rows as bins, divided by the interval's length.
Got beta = 176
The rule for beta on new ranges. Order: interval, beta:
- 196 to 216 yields 158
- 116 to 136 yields 155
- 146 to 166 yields 164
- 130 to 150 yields 156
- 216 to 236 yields 161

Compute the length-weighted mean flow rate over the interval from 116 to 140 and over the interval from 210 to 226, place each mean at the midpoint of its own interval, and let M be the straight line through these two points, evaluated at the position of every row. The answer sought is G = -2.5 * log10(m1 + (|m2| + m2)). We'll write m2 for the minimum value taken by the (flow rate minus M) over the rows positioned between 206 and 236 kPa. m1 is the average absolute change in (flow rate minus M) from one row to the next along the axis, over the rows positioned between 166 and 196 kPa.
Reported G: -2.9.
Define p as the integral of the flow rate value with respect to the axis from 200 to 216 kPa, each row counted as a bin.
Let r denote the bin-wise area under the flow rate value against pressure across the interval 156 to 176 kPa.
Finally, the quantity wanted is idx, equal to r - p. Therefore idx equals 808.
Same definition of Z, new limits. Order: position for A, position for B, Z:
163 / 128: 246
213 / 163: 237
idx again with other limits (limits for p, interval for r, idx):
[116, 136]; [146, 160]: -818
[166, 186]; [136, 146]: -1963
